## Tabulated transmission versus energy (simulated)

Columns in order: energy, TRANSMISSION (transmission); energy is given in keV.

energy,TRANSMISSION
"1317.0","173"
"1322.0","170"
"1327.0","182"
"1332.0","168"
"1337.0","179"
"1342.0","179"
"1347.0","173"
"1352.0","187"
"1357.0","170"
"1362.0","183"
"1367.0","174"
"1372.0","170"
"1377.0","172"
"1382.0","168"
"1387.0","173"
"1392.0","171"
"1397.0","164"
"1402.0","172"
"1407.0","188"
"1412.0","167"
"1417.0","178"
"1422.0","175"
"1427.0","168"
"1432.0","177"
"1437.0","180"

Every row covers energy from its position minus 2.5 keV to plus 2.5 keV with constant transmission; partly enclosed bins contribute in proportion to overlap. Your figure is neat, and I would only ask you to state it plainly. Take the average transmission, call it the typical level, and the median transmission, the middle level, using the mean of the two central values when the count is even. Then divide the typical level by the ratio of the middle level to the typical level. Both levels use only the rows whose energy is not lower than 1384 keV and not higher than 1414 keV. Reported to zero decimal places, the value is 174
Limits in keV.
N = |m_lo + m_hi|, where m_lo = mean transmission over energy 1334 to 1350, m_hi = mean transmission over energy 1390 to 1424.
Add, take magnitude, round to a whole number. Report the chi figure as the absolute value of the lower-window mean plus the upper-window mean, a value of 351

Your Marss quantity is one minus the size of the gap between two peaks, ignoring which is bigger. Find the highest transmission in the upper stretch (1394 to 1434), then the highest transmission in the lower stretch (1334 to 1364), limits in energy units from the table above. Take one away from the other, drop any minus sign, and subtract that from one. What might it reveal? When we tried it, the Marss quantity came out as 0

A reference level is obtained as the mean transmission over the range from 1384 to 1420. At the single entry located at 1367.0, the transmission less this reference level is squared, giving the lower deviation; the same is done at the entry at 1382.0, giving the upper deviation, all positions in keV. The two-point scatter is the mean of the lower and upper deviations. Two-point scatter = 14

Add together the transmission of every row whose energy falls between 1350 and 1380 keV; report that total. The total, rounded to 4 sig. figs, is 1056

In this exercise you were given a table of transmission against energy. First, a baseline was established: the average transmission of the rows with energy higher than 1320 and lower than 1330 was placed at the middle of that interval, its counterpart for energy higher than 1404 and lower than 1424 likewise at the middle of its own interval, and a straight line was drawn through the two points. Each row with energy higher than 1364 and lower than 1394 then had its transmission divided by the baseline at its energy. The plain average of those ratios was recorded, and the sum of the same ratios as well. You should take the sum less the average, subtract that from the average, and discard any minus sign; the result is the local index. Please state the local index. 3.9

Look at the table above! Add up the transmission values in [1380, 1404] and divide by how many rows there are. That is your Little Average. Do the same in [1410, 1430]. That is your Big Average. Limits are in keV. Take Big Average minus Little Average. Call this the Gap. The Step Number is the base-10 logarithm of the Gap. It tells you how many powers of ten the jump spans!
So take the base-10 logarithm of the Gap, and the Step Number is 0.4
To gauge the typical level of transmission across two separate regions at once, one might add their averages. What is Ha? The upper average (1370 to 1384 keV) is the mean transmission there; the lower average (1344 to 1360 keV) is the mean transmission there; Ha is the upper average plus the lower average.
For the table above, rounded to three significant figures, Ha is 347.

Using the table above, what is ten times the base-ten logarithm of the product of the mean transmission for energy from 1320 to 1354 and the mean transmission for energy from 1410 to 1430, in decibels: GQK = 44.8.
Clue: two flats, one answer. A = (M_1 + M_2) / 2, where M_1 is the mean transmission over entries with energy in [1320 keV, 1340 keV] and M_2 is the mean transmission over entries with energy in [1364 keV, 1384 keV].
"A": 173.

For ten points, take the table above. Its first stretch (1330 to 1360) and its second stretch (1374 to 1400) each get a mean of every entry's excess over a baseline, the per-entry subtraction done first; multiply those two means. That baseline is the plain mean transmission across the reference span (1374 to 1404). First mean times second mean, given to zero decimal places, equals -2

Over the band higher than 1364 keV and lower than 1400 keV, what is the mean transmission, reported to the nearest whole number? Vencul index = 170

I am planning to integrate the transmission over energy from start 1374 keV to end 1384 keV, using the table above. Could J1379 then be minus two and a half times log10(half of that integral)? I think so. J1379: -7.32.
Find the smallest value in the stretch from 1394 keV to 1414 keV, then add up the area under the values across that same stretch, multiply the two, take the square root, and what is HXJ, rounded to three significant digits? 753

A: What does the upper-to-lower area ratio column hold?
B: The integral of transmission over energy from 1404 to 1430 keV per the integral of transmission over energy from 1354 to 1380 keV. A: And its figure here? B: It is 1.01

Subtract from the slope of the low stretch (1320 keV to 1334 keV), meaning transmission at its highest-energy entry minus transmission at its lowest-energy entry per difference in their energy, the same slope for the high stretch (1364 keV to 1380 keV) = 0.0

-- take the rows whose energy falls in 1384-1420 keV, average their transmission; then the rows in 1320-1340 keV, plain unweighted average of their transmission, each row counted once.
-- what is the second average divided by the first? 1.01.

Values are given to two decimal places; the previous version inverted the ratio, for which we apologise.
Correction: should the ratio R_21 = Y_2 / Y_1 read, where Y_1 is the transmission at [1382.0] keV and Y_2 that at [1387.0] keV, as 1.03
